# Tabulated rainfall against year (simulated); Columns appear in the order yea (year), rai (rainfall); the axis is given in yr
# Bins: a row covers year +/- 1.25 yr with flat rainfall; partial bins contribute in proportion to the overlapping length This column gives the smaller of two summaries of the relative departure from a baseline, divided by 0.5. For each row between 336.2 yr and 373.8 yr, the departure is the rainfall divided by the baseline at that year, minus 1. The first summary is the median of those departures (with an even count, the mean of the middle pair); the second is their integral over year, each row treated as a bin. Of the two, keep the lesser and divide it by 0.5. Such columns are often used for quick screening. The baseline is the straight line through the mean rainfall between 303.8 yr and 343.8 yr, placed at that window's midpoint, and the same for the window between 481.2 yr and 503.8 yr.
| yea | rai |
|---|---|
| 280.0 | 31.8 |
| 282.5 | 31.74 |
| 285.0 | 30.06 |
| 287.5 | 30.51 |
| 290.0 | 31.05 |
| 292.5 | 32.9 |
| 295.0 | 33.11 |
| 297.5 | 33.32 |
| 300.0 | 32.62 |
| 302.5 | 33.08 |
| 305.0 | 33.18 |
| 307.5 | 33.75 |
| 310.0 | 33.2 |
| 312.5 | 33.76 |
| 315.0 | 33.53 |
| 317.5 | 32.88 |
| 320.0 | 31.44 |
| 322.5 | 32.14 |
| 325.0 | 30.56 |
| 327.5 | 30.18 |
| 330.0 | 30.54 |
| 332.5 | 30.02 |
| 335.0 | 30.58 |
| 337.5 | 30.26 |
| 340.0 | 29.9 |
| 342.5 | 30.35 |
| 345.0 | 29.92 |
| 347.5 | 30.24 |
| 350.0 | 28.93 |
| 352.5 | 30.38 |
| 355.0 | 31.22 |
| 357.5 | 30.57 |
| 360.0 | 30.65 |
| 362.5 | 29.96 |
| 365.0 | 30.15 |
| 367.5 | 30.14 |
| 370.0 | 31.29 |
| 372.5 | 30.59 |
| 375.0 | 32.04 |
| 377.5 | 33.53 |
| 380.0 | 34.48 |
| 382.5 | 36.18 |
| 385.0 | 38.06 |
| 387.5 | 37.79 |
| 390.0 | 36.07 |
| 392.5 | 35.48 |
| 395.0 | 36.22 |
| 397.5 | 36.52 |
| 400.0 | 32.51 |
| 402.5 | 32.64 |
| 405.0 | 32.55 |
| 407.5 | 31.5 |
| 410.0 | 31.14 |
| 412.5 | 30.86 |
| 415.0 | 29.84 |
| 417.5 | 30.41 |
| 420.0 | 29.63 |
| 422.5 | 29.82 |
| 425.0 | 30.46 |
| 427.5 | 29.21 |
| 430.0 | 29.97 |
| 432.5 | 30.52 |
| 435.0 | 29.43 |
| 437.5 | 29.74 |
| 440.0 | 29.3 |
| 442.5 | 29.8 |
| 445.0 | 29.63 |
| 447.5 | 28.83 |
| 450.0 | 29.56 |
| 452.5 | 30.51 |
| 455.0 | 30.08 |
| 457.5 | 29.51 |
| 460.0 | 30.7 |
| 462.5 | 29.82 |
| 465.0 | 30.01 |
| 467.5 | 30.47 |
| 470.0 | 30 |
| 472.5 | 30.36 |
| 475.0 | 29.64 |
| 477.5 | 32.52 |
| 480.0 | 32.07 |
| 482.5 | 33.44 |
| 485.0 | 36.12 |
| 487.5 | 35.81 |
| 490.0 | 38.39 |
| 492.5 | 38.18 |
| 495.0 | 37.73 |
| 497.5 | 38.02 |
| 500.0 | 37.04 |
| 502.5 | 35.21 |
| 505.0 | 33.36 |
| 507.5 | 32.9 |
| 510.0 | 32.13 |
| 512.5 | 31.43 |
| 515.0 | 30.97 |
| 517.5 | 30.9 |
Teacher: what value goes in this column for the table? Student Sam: -5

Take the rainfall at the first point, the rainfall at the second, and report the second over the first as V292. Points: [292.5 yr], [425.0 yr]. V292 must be 0.93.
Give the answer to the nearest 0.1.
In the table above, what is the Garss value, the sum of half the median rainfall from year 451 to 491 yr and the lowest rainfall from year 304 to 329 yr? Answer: 45.4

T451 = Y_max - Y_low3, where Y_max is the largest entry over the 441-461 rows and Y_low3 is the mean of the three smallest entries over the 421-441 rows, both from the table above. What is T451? 1.4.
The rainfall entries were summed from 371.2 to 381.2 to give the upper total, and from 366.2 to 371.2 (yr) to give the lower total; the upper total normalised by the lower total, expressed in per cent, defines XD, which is 213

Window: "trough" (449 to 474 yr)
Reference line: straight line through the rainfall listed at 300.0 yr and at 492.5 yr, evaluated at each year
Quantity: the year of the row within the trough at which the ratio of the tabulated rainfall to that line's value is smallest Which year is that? 457.5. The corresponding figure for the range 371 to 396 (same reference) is 372.5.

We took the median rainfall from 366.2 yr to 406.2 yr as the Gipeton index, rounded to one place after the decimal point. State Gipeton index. 34.0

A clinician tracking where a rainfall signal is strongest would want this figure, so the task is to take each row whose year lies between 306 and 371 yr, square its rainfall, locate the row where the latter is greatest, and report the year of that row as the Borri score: 312.5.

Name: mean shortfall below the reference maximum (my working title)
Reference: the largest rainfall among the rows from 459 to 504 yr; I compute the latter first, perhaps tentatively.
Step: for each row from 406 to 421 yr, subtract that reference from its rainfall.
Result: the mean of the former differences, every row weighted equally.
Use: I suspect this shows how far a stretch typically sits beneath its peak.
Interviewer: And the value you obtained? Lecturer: -7.8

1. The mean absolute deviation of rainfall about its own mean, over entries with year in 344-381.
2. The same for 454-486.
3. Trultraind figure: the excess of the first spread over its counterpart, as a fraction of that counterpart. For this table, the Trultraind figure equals -0.3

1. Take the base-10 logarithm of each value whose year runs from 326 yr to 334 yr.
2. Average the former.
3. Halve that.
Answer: 0.740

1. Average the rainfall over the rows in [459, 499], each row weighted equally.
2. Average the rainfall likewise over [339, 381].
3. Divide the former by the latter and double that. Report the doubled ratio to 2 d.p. 2.16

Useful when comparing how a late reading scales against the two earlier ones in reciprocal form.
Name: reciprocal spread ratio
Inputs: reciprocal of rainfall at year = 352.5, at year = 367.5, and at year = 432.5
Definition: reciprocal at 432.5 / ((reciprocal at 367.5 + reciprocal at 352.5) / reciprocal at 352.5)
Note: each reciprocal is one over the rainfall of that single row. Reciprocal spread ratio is 0.0163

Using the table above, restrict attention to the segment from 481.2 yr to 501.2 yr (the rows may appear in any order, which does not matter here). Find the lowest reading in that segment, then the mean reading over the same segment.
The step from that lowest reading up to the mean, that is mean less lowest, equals 3.4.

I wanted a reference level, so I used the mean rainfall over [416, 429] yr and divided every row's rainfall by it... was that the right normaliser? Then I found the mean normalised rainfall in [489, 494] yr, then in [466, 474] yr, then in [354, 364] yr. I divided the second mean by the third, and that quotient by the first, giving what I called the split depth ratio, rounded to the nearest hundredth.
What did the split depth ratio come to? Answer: 0.77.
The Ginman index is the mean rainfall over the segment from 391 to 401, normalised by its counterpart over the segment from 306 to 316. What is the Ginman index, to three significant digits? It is 1.05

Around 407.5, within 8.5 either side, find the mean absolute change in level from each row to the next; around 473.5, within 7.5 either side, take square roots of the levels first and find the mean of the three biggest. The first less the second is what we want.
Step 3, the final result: -5.14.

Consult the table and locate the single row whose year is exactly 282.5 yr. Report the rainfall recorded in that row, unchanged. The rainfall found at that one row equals 31.74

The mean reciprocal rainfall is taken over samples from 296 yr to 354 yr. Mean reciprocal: 0.0318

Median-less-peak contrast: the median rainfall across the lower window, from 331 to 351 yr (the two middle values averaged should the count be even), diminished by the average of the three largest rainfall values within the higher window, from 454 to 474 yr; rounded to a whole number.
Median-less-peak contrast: 0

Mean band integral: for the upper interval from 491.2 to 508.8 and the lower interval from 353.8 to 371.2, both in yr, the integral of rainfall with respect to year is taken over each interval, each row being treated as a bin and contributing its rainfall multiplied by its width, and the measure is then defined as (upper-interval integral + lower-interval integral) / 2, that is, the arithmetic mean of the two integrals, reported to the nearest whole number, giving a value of 583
